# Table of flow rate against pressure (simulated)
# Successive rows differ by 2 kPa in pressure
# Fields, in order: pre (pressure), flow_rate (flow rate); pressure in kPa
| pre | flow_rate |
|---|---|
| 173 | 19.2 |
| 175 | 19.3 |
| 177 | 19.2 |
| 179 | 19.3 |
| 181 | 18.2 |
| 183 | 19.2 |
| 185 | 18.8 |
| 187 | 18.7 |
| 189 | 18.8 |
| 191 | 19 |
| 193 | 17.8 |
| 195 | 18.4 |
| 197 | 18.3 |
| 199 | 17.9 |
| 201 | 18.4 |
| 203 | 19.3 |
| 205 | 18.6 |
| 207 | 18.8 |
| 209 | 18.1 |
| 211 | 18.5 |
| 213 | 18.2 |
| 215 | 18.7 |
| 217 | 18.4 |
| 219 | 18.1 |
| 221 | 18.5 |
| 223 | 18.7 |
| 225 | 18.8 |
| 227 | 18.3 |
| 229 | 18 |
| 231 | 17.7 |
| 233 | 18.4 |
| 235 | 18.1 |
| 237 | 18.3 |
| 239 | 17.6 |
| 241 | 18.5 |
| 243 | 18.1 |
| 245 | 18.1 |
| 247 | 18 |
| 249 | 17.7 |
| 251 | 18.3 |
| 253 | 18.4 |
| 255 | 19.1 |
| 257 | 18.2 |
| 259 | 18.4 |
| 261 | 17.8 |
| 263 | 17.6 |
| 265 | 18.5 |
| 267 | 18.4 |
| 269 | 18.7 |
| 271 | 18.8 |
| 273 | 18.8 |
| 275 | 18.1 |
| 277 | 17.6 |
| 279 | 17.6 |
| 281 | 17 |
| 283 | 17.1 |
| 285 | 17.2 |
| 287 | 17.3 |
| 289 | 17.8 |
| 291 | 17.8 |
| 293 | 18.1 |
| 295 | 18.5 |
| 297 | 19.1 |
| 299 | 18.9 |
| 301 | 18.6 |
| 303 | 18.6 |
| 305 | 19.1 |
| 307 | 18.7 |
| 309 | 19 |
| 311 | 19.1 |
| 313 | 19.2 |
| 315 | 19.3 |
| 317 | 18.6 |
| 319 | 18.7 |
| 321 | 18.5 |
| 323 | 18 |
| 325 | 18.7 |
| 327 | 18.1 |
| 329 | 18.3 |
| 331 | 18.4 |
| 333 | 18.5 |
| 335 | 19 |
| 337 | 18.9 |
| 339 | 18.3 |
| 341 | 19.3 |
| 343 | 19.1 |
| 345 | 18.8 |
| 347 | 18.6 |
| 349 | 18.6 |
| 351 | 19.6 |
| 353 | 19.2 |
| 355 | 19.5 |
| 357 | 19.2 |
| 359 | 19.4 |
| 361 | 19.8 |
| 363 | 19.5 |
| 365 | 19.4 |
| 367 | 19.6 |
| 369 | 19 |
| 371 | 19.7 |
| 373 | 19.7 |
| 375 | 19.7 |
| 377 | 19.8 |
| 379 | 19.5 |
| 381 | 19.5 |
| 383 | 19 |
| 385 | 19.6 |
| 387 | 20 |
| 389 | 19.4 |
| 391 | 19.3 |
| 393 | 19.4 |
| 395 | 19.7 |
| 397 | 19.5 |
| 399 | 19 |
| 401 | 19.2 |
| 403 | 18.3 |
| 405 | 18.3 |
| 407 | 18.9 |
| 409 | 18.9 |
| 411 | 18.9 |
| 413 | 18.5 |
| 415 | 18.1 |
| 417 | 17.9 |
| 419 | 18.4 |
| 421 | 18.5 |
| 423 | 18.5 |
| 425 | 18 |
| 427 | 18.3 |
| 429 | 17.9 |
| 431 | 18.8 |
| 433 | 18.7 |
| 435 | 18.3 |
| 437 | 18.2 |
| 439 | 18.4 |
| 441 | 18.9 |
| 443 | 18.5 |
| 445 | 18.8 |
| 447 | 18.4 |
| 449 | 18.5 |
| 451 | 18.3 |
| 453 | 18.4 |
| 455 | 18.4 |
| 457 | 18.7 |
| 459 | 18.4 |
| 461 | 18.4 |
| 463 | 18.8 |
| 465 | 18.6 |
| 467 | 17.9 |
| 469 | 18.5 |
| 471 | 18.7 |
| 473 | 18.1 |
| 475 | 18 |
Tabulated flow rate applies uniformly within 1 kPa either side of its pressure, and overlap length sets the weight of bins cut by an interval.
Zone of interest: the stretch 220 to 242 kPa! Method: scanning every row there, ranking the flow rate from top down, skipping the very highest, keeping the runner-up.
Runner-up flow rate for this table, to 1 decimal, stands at 18.7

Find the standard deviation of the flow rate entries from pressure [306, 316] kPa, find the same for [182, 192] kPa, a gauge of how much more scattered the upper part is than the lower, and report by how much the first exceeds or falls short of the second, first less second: 0.03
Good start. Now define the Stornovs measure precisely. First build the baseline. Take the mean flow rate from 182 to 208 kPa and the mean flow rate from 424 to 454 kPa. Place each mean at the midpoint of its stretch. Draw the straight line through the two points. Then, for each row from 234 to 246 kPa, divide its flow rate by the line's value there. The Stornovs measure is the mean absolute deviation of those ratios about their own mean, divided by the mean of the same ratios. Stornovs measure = 0.010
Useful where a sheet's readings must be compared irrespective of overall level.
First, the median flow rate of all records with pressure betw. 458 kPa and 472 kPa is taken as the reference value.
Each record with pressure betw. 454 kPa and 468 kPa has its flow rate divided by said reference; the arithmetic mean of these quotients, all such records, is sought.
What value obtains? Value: 1.00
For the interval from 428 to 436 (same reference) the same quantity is 1.00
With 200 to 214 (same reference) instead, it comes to 1.00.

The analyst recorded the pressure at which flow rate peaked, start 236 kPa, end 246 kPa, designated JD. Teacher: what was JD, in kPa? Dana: 241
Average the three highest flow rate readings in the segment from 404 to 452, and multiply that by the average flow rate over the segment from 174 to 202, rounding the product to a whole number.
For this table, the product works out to 353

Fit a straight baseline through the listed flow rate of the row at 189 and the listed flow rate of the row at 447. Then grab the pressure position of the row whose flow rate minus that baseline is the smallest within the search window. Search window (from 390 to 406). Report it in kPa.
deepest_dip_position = 403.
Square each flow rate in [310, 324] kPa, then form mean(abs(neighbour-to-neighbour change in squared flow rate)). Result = 11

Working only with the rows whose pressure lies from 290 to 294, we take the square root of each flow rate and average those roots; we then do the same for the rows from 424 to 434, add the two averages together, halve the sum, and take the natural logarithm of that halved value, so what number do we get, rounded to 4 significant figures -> 1.449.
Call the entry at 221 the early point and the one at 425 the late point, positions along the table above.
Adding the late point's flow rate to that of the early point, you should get 36.50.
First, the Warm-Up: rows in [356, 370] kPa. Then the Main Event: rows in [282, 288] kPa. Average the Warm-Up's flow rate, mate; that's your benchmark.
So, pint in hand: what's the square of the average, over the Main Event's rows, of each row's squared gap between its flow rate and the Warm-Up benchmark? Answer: 24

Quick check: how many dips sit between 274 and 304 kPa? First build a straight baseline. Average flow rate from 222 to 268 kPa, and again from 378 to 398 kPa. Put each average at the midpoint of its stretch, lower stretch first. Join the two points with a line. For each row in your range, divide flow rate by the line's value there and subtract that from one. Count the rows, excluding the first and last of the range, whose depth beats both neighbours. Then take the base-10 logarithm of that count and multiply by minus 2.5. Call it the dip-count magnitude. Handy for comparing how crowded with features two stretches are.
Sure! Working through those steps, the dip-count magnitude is -0.75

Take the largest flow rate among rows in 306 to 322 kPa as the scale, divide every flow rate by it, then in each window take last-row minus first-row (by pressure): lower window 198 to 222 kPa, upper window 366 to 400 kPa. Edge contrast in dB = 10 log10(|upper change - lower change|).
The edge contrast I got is -12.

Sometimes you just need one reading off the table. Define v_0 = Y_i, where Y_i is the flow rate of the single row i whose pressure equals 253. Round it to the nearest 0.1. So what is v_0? 18.4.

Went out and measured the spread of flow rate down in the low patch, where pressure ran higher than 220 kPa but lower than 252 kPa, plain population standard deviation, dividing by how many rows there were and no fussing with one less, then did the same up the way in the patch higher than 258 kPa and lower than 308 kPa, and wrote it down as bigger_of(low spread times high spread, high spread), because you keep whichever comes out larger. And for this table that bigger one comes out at 0.63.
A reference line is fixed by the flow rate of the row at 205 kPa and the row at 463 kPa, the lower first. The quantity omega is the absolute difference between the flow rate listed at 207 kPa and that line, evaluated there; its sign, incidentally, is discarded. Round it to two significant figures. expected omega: 0.20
